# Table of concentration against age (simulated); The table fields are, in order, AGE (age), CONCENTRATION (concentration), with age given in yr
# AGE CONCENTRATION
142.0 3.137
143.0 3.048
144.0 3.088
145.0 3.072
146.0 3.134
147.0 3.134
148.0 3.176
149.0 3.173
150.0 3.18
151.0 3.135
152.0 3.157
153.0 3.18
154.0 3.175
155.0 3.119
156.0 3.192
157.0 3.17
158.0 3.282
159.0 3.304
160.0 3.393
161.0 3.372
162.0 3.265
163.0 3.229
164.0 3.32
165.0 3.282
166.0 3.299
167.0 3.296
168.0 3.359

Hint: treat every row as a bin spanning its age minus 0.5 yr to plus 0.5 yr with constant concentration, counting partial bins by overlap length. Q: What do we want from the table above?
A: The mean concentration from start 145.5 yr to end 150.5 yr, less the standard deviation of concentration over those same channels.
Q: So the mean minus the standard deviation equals 3.14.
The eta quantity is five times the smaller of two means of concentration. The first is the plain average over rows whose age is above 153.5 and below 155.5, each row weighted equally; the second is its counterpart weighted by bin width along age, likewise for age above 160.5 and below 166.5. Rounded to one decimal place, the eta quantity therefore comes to 15.7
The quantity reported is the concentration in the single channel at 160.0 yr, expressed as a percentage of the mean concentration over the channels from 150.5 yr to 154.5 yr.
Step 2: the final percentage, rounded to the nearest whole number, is 107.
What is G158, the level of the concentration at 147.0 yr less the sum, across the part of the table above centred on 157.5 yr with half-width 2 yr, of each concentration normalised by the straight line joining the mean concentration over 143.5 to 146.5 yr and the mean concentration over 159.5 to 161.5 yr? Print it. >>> -0.76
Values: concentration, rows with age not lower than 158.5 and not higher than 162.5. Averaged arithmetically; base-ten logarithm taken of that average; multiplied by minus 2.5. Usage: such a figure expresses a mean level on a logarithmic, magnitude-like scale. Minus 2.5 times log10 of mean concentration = -1.31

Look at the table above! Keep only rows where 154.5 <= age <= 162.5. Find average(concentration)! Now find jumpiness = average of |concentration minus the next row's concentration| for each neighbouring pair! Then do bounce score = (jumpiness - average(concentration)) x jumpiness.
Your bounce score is -0.20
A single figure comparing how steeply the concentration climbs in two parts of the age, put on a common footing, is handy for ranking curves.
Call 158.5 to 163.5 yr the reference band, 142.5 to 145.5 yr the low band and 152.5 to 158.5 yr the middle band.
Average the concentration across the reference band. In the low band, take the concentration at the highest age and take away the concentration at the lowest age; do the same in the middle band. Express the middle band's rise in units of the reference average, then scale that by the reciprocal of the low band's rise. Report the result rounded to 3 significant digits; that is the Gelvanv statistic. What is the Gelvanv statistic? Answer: 1.28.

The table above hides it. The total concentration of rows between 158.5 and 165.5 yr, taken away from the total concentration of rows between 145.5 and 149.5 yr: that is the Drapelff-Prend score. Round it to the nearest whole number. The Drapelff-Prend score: -11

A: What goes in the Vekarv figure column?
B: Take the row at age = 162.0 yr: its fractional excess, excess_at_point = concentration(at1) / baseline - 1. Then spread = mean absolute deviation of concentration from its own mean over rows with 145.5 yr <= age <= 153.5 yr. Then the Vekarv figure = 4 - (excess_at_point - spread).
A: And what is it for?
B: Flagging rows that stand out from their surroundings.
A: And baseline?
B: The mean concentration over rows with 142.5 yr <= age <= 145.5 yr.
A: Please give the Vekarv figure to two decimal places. 3.95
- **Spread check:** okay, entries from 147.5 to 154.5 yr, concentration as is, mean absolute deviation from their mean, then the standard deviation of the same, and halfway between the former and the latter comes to 0.01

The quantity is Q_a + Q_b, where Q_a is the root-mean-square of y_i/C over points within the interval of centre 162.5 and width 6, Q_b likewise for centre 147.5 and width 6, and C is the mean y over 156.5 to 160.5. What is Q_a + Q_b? 1.96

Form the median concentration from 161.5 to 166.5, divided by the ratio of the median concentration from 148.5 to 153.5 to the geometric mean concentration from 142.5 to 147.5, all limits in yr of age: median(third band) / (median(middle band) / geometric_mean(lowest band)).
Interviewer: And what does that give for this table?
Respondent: 3.20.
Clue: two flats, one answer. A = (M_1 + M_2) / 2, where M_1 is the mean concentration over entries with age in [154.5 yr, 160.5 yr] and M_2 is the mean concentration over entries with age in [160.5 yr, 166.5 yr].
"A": 3.27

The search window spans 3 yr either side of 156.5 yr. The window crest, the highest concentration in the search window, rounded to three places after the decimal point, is 3.304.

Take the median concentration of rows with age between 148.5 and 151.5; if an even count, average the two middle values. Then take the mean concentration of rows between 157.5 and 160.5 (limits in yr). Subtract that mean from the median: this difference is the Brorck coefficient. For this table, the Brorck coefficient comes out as -0.15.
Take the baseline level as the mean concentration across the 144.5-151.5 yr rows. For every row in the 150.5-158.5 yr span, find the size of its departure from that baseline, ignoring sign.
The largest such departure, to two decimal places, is 0.14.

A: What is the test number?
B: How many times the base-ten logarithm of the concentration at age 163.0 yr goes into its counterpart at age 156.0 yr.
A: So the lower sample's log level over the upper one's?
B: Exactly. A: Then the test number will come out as 0.99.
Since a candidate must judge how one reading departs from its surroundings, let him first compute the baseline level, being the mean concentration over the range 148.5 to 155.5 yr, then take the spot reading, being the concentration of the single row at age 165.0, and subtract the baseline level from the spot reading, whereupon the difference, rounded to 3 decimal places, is 0.122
